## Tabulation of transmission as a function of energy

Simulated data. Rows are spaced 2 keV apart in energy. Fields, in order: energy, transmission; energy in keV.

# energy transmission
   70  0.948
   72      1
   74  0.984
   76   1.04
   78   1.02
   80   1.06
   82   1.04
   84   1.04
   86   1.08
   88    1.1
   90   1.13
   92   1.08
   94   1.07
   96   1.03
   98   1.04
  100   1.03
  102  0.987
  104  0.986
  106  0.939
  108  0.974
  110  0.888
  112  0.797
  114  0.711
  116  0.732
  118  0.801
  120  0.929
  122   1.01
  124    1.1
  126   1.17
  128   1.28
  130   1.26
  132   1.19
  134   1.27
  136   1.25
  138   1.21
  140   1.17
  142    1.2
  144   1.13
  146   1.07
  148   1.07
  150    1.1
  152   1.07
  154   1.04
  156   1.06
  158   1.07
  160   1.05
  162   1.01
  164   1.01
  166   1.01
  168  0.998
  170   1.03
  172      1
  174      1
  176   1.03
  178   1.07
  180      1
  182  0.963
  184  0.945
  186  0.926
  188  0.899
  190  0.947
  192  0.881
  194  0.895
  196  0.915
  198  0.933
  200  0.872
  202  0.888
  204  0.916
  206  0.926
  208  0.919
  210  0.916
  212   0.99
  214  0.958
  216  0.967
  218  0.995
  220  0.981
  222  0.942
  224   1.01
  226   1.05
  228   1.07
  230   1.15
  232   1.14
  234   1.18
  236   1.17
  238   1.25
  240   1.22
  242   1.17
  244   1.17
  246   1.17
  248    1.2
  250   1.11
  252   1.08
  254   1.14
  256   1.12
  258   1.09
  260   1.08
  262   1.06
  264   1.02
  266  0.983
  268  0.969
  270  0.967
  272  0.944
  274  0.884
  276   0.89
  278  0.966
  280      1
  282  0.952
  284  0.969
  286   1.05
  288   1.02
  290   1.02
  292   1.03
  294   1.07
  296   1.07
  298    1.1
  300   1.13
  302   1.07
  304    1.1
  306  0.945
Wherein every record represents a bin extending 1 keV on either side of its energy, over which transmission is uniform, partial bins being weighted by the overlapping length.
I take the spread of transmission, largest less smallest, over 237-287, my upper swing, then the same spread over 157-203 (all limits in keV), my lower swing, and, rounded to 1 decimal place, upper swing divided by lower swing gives 1.8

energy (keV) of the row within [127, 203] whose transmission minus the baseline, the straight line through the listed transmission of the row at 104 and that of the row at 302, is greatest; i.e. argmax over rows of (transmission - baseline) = 128 keV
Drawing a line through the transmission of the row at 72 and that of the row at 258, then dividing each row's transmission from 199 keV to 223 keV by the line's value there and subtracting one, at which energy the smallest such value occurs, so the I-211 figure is 200 keV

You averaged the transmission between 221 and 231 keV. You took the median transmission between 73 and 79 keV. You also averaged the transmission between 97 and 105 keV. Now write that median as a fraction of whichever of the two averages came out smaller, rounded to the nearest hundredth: 1.01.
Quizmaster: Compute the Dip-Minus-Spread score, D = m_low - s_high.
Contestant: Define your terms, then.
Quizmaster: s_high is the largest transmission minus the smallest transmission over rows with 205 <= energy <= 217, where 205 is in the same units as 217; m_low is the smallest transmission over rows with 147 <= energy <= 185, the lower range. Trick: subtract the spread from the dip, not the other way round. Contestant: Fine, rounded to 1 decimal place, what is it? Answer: 0.9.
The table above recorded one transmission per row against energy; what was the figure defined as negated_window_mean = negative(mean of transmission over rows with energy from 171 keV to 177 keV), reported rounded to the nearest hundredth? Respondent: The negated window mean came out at -1.01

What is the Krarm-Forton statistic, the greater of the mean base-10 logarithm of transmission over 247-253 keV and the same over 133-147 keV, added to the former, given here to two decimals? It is 0.13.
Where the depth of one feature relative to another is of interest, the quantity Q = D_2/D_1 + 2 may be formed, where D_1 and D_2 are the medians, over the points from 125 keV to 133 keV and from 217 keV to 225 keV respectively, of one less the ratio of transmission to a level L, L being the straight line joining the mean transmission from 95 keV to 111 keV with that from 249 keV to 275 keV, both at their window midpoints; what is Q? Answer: 1.9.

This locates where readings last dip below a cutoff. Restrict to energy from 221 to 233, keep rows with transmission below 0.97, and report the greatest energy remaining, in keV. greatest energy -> 222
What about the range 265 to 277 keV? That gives 276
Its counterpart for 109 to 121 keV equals 120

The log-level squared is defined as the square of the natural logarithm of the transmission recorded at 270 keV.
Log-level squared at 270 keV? 0.001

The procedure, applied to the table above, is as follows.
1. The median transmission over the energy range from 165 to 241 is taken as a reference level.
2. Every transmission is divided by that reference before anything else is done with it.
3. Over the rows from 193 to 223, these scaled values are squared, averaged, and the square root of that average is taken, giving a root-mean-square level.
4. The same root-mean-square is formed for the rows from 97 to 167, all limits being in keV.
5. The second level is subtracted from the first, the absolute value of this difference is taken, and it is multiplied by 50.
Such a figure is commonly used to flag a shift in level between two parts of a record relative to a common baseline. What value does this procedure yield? 6.1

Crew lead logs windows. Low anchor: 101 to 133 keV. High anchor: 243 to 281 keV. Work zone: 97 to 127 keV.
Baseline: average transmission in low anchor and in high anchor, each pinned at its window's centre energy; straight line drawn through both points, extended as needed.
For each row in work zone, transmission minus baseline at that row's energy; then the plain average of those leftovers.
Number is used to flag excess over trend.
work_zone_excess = -0.043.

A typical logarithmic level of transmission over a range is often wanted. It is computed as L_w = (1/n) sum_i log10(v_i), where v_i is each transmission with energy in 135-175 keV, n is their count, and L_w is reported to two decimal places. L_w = 0.03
